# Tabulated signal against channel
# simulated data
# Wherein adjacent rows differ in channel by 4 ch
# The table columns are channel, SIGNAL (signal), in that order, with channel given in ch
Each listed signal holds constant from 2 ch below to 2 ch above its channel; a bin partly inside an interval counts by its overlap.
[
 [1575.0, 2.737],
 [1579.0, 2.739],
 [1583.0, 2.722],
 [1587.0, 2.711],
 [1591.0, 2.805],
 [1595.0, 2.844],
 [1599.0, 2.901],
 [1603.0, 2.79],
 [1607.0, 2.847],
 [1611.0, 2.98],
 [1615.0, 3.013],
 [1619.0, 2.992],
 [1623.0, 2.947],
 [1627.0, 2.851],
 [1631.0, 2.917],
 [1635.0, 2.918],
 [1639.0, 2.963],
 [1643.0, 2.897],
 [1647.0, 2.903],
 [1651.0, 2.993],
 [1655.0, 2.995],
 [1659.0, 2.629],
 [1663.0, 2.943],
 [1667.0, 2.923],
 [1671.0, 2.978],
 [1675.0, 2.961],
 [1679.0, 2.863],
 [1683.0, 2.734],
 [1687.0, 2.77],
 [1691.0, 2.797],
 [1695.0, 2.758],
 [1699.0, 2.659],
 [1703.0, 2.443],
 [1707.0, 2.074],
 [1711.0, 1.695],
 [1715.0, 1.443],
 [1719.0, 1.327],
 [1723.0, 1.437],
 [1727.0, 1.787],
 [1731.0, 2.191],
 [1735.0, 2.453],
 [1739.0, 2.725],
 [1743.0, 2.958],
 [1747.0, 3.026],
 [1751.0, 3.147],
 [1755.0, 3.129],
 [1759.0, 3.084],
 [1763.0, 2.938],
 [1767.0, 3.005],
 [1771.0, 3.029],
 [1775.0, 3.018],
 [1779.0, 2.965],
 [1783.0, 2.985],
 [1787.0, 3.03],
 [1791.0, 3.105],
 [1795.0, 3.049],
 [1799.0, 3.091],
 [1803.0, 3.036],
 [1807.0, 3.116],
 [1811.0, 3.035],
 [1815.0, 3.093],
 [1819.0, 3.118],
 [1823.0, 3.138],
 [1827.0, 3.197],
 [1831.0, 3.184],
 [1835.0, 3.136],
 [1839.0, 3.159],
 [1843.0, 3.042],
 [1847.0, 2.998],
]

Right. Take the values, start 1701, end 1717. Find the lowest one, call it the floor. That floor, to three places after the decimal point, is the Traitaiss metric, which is 1.443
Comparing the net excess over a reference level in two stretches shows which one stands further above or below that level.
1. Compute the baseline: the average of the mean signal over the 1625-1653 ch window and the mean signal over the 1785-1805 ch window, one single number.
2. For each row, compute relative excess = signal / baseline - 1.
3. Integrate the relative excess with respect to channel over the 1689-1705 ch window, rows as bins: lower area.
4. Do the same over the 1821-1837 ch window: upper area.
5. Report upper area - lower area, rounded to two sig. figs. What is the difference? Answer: 2.7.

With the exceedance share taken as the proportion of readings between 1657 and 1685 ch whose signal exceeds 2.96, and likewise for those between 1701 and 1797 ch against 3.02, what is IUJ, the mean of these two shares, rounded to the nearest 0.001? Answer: 0.310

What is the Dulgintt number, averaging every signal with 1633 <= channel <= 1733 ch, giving 2.52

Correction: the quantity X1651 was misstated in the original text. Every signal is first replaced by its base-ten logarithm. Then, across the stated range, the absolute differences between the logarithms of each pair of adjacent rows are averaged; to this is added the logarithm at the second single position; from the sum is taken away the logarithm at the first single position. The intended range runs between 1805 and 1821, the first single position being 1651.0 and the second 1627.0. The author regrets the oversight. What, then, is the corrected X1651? -0.013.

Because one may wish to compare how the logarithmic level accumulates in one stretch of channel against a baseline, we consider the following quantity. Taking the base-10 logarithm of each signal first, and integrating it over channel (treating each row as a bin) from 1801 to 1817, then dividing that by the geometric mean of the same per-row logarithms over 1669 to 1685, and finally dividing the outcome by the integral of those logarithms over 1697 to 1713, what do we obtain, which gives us 3.1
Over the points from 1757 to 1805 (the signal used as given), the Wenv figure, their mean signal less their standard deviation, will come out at 2.98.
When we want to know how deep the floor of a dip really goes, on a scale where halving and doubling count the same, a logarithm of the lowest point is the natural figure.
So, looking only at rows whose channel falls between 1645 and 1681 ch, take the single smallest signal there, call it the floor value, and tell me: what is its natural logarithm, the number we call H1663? 1.0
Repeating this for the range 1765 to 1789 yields 1.1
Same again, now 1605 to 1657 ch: 1.0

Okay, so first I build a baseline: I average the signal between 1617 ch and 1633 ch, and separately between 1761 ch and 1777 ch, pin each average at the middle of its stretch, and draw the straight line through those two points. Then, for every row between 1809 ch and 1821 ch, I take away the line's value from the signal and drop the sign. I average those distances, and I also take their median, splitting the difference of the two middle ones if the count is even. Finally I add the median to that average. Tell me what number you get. 0.13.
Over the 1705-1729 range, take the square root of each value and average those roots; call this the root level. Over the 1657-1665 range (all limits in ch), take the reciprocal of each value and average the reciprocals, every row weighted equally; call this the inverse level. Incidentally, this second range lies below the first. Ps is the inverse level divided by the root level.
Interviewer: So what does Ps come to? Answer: 0.28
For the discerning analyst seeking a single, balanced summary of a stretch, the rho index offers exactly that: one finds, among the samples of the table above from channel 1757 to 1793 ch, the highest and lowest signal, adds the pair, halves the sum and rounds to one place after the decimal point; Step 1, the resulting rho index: 3.0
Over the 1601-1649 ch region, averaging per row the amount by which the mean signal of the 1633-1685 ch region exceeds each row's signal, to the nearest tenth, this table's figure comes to 0.0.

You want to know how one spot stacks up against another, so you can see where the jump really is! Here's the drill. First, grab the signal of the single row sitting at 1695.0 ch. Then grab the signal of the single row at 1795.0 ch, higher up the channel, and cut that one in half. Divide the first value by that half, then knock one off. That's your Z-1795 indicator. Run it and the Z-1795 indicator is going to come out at 0.81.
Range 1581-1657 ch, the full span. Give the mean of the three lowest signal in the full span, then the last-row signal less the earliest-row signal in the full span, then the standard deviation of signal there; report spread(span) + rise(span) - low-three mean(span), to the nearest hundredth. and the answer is -2.38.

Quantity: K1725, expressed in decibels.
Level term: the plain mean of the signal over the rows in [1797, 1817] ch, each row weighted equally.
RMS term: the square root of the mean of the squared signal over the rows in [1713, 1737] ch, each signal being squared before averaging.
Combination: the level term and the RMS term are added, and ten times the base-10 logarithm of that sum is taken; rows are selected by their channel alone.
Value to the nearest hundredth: 6.90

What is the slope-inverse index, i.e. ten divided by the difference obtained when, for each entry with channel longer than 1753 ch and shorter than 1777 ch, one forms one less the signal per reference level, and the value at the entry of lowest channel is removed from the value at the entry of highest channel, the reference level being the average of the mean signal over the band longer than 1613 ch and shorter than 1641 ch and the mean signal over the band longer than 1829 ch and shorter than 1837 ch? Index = 275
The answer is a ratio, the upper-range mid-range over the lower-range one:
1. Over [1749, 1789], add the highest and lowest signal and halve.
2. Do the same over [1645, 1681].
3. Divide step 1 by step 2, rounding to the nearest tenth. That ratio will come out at 1.1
